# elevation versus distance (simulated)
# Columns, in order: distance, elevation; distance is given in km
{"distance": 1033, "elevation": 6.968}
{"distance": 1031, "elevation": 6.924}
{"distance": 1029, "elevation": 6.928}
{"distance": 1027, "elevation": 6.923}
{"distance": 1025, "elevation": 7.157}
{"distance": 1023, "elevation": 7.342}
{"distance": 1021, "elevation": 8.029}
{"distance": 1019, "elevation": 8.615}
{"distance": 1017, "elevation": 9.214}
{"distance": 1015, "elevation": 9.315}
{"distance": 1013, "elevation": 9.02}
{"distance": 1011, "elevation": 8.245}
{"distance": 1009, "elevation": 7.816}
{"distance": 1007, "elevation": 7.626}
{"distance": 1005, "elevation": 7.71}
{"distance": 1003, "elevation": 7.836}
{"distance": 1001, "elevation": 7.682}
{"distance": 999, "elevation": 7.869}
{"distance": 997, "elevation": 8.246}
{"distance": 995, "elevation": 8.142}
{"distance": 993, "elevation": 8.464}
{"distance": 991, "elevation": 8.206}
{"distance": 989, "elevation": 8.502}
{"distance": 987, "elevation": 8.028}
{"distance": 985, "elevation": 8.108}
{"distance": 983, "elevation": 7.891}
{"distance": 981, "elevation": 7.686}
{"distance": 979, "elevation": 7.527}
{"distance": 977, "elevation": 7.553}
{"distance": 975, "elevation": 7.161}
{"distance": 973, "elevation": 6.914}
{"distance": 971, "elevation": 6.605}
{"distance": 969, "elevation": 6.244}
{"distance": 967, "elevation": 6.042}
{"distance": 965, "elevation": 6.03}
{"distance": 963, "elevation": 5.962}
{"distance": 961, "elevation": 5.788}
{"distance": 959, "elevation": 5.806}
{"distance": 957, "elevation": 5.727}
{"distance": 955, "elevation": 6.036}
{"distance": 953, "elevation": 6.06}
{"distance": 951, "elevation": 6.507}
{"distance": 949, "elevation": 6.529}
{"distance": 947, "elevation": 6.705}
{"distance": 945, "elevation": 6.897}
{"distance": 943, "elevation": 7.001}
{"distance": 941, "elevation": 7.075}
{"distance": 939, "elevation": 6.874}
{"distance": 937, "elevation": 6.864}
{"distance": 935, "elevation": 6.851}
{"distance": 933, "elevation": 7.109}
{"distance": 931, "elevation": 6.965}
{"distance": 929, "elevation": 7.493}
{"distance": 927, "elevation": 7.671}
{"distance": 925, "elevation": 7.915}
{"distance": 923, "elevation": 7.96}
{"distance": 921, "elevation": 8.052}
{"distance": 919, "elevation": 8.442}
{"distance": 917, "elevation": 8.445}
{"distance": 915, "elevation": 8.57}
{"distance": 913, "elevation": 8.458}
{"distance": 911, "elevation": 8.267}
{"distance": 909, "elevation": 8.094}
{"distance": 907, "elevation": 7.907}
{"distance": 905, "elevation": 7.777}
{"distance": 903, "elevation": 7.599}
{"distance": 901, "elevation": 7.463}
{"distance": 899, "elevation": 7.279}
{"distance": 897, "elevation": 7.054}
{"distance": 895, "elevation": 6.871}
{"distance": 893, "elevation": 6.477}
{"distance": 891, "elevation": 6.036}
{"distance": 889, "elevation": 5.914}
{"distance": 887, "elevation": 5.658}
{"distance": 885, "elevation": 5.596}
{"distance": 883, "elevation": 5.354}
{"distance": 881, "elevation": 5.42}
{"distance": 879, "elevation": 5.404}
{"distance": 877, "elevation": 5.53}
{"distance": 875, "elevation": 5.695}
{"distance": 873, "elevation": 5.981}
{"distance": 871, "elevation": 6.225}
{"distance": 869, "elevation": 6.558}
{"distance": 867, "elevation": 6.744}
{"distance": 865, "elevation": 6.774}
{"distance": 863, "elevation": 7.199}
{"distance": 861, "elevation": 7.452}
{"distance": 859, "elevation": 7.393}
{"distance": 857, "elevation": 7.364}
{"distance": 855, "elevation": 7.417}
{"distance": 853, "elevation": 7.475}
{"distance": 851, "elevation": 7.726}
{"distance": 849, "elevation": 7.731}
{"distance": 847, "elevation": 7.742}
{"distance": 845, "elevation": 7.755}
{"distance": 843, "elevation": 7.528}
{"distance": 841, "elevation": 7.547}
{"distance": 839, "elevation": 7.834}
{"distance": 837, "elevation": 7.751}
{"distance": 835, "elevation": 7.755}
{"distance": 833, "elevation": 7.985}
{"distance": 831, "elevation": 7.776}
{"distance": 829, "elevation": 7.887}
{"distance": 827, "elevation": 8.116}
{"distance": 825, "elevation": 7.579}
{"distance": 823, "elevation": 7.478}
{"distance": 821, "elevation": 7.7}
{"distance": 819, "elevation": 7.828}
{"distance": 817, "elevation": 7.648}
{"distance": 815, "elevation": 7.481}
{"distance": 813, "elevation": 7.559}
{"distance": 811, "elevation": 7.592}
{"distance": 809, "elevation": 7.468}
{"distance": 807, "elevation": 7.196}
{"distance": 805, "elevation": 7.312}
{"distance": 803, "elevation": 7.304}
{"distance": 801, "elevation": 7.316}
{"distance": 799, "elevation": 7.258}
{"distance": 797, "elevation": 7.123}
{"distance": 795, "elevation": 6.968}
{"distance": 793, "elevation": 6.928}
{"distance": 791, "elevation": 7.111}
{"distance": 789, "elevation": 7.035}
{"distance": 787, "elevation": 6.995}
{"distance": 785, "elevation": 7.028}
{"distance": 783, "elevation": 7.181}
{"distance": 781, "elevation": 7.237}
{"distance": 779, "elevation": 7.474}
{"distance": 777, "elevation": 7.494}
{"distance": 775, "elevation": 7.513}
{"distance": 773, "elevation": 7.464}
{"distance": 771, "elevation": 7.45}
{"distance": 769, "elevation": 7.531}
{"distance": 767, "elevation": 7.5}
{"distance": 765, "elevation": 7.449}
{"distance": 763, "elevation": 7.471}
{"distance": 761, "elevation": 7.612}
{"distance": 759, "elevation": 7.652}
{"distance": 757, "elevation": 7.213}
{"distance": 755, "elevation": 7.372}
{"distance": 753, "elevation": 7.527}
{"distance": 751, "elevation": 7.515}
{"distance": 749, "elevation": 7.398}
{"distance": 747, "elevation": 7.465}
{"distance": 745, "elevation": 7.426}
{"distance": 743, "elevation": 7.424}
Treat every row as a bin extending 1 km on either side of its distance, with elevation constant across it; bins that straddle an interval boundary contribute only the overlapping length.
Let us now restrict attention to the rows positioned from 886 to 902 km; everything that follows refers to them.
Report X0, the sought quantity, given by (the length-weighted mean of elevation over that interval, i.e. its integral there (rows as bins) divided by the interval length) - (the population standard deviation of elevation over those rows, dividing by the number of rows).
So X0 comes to 6.0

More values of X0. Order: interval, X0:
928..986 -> 6.1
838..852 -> 7.6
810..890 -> 6.2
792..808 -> 7.0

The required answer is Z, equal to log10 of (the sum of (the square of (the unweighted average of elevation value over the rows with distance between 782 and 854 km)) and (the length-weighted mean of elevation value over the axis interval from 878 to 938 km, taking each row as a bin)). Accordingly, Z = 1.80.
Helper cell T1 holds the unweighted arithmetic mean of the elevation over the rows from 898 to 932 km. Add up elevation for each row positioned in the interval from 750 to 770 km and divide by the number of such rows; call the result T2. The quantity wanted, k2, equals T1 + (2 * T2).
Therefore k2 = 22.9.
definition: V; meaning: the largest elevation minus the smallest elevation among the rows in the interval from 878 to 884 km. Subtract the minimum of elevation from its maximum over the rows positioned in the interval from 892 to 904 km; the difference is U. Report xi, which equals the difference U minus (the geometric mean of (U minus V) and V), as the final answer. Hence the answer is 0.9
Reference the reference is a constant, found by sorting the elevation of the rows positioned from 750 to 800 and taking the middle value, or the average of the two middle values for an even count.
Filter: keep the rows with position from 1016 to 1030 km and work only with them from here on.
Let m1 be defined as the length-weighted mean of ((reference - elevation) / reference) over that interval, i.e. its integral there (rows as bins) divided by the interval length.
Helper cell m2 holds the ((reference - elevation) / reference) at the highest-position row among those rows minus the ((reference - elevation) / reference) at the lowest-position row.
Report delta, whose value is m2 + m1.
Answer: 0.27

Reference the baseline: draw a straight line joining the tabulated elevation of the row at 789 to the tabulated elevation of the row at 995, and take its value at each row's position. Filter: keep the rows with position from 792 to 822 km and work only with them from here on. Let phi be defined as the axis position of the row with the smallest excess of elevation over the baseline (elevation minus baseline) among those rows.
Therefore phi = 793 km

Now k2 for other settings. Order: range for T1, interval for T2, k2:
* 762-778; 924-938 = 22.0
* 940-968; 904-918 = 22.7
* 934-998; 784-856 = 22.0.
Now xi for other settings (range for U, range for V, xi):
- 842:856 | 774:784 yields 0.3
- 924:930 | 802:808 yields 0.2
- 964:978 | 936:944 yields 1.0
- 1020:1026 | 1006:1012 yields 0.5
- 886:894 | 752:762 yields 0.4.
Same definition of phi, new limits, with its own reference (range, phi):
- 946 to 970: 957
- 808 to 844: 843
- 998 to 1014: 1007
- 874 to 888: 883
